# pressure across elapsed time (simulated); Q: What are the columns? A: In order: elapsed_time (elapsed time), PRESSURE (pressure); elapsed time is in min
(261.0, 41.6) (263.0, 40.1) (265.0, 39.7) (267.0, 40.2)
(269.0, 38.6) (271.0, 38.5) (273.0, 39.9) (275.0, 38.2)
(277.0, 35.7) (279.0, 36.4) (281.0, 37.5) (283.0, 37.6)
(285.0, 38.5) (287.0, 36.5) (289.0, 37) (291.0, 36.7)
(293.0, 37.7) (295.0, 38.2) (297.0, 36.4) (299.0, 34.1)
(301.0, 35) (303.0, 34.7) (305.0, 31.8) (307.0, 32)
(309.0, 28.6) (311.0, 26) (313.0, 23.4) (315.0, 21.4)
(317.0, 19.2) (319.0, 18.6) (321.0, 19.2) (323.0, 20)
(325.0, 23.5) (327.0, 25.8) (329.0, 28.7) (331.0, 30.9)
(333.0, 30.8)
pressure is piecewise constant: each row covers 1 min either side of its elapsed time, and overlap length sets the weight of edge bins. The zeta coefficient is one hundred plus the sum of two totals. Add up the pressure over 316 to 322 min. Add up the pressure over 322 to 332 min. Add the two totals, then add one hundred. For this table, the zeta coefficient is 286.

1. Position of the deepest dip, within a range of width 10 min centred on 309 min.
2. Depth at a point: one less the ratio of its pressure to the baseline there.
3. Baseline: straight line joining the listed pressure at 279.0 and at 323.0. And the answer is 313.0 min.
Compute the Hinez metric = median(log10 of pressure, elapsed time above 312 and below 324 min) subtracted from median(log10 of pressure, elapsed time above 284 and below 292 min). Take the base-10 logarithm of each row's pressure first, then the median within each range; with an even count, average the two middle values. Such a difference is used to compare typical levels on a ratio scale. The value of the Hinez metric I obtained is 0.27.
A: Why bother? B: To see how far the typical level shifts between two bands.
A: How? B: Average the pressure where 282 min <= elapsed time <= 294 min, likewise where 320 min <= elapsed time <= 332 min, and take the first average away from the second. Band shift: -13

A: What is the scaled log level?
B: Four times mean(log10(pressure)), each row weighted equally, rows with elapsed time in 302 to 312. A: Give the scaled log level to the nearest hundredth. 5.94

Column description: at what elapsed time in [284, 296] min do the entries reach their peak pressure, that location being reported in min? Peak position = 285.0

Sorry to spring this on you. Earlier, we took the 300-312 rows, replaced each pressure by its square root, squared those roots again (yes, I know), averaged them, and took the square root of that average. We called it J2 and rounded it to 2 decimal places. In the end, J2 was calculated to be 5.60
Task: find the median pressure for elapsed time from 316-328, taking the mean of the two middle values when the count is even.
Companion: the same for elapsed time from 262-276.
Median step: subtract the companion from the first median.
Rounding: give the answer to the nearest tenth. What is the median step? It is -20.1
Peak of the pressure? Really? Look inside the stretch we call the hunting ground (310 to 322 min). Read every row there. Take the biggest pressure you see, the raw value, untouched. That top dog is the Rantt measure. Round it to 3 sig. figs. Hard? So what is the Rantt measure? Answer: 26.0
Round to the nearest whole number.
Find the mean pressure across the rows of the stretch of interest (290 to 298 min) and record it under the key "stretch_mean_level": 37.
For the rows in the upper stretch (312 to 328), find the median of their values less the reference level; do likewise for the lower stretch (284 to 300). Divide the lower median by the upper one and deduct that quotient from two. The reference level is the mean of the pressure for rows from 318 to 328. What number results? 23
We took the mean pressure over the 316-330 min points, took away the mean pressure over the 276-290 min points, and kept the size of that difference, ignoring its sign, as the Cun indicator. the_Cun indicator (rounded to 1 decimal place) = 14.9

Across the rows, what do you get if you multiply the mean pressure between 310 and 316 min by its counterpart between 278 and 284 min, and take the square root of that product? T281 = 29.6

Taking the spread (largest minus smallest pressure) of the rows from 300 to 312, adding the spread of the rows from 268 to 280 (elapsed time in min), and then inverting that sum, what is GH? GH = 0.076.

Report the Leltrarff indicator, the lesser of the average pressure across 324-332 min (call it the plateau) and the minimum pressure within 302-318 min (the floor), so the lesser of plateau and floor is 19.2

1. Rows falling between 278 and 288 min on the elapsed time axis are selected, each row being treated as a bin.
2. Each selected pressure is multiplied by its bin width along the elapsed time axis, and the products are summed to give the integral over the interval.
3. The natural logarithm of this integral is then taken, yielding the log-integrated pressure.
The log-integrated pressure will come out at 5.9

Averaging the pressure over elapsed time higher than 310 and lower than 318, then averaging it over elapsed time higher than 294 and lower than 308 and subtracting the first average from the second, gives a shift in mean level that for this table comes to 12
